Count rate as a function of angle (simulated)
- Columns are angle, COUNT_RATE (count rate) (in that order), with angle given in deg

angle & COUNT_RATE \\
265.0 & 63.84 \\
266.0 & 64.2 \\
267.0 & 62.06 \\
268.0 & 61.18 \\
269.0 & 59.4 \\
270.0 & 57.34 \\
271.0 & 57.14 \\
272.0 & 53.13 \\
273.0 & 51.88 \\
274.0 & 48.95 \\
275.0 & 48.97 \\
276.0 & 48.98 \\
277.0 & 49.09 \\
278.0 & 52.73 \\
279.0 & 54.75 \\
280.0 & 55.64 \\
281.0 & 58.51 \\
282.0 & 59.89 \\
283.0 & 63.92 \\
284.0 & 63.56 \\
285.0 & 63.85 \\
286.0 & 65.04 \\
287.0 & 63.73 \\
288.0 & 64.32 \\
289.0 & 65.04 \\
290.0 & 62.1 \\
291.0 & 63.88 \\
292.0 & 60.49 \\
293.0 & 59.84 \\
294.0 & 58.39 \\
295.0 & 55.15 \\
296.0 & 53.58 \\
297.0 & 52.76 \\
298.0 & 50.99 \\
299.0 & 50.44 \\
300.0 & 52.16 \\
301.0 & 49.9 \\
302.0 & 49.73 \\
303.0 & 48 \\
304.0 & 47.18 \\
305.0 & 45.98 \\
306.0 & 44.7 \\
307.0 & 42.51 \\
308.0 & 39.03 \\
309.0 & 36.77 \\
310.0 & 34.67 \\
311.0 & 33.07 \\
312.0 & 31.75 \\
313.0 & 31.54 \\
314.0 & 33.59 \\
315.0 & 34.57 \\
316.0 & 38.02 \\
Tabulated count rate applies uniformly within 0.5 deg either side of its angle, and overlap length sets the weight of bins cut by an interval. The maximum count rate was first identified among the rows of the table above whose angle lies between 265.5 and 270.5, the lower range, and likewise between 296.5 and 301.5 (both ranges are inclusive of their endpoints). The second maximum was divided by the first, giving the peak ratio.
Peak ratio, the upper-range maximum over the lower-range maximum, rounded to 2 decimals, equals 0.82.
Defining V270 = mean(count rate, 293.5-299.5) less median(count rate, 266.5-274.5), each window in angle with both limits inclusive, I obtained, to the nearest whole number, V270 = -4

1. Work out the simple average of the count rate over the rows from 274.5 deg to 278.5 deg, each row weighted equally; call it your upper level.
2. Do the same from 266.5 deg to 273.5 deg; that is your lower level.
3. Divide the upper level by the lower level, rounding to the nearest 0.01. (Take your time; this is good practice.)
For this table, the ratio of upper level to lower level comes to 0.87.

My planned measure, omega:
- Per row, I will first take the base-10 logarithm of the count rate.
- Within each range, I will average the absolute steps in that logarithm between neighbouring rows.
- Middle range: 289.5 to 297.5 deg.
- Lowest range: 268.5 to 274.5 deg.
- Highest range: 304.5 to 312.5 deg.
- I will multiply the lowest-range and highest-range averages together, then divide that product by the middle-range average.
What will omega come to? 0.028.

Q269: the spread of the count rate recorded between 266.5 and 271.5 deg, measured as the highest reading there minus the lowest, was 4.9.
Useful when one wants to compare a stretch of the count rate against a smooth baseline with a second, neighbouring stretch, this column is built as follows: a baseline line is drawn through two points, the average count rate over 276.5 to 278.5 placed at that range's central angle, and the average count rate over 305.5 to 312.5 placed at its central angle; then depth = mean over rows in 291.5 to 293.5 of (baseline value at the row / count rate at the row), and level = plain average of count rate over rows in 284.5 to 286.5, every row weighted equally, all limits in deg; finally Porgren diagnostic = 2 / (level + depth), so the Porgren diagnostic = 0.0307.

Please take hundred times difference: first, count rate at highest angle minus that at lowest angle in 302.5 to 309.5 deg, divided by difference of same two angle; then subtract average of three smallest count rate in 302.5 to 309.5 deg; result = -4131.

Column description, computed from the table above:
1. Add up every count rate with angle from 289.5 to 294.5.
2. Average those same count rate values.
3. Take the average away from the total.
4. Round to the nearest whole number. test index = 244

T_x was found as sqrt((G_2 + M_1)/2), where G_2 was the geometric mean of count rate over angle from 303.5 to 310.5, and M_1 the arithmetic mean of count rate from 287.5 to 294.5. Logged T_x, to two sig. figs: 7.2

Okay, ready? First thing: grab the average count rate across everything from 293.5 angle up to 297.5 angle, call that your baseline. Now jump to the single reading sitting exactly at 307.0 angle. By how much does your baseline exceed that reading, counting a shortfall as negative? 12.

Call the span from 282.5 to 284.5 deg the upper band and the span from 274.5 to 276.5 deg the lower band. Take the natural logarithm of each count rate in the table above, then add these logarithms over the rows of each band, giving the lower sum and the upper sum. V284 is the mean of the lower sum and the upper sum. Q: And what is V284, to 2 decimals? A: 8.05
